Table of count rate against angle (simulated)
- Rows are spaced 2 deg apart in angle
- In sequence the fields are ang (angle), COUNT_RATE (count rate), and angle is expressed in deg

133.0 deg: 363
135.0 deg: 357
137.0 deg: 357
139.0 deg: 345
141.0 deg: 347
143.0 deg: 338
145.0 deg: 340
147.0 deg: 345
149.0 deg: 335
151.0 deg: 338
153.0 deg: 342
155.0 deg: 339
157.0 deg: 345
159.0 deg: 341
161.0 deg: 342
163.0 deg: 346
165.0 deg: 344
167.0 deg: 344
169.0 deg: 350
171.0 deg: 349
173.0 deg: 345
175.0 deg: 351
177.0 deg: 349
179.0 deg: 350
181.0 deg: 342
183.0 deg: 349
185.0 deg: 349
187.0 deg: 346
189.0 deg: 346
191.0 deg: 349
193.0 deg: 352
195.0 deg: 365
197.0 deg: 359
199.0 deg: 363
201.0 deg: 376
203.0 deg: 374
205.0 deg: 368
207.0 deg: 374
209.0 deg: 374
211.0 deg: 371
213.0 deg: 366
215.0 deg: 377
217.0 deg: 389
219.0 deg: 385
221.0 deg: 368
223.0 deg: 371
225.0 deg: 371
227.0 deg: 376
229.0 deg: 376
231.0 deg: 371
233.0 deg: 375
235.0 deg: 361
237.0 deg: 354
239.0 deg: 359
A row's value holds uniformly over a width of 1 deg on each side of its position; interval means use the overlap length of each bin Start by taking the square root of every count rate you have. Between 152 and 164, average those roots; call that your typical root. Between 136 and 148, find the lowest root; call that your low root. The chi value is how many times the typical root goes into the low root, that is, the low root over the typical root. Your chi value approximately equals 0.993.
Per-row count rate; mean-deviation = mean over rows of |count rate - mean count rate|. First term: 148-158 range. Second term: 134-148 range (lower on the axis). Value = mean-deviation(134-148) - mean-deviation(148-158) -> 2.8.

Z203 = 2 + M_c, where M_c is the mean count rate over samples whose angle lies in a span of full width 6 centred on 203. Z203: 375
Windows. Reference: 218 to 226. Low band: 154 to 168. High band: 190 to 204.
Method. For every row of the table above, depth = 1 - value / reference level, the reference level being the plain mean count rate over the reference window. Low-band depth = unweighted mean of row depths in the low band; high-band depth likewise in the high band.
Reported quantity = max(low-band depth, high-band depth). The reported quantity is 0.082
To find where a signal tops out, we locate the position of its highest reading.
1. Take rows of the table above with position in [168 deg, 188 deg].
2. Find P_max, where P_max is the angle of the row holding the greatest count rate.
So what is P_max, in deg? 175.0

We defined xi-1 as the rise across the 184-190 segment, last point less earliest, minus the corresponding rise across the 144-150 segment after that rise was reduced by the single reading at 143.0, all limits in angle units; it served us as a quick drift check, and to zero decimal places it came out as 340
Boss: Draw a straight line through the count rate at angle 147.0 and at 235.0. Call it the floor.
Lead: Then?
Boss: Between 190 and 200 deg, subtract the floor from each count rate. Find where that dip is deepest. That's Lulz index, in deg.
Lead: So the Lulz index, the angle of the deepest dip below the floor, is 191.0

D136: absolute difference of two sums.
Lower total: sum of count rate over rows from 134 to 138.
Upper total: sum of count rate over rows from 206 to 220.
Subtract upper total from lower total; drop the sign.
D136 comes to 1922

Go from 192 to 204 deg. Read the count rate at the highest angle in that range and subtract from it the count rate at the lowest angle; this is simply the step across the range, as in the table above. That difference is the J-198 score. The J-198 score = 22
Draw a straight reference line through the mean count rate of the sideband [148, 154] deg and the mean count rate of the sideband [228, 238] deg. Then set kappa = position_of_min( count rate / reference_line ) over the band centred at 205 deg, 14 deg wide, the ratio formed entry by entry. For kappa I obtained 199.0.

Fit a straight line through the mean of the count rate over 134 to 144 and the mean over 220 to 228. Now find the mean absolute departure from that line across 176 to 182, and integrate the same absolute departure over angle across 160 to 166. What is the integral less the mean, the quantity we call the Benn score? 55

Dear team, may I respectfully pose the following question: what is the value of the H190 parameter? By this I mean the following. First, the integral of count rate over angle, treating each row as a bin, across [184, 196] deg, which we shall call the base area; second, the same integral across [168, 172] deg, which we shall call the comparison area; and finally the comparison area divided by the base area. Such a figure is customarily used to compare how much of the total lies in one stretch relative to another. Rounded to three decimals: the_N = 0.332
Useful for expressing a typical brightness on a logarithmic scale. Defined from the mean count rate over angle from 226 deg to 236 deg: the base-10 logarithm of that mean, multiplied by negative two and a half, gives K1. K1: -6.43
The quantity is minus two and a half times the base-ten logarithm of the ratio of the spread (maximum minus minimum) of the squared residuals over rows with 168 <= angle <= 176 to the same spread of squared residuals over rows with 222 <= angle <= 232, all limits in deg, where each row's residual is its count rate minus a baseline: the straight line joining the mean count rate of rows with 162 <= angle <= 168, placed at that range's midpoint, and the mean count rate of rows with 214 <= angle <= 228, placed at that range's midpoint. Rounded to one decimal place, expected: 2.0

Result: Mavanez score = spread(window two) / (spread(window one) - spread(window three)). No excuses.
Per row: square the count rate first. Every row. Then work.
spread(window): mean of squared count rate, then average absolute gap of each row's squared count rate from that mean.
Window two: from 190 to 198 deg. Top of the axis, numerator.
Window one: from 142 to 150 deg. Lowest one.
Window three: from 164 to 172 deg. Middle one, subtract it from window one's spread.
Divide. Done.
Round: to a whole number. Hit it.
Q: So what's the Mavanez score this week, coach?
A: 31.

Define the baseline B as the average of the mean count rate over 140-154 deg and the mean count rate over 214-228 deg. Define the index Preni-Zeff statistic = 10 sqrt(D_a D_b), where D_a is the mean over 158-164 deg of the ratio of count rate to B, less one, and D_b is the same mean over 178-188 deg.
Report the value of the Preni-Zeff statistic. 0.37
